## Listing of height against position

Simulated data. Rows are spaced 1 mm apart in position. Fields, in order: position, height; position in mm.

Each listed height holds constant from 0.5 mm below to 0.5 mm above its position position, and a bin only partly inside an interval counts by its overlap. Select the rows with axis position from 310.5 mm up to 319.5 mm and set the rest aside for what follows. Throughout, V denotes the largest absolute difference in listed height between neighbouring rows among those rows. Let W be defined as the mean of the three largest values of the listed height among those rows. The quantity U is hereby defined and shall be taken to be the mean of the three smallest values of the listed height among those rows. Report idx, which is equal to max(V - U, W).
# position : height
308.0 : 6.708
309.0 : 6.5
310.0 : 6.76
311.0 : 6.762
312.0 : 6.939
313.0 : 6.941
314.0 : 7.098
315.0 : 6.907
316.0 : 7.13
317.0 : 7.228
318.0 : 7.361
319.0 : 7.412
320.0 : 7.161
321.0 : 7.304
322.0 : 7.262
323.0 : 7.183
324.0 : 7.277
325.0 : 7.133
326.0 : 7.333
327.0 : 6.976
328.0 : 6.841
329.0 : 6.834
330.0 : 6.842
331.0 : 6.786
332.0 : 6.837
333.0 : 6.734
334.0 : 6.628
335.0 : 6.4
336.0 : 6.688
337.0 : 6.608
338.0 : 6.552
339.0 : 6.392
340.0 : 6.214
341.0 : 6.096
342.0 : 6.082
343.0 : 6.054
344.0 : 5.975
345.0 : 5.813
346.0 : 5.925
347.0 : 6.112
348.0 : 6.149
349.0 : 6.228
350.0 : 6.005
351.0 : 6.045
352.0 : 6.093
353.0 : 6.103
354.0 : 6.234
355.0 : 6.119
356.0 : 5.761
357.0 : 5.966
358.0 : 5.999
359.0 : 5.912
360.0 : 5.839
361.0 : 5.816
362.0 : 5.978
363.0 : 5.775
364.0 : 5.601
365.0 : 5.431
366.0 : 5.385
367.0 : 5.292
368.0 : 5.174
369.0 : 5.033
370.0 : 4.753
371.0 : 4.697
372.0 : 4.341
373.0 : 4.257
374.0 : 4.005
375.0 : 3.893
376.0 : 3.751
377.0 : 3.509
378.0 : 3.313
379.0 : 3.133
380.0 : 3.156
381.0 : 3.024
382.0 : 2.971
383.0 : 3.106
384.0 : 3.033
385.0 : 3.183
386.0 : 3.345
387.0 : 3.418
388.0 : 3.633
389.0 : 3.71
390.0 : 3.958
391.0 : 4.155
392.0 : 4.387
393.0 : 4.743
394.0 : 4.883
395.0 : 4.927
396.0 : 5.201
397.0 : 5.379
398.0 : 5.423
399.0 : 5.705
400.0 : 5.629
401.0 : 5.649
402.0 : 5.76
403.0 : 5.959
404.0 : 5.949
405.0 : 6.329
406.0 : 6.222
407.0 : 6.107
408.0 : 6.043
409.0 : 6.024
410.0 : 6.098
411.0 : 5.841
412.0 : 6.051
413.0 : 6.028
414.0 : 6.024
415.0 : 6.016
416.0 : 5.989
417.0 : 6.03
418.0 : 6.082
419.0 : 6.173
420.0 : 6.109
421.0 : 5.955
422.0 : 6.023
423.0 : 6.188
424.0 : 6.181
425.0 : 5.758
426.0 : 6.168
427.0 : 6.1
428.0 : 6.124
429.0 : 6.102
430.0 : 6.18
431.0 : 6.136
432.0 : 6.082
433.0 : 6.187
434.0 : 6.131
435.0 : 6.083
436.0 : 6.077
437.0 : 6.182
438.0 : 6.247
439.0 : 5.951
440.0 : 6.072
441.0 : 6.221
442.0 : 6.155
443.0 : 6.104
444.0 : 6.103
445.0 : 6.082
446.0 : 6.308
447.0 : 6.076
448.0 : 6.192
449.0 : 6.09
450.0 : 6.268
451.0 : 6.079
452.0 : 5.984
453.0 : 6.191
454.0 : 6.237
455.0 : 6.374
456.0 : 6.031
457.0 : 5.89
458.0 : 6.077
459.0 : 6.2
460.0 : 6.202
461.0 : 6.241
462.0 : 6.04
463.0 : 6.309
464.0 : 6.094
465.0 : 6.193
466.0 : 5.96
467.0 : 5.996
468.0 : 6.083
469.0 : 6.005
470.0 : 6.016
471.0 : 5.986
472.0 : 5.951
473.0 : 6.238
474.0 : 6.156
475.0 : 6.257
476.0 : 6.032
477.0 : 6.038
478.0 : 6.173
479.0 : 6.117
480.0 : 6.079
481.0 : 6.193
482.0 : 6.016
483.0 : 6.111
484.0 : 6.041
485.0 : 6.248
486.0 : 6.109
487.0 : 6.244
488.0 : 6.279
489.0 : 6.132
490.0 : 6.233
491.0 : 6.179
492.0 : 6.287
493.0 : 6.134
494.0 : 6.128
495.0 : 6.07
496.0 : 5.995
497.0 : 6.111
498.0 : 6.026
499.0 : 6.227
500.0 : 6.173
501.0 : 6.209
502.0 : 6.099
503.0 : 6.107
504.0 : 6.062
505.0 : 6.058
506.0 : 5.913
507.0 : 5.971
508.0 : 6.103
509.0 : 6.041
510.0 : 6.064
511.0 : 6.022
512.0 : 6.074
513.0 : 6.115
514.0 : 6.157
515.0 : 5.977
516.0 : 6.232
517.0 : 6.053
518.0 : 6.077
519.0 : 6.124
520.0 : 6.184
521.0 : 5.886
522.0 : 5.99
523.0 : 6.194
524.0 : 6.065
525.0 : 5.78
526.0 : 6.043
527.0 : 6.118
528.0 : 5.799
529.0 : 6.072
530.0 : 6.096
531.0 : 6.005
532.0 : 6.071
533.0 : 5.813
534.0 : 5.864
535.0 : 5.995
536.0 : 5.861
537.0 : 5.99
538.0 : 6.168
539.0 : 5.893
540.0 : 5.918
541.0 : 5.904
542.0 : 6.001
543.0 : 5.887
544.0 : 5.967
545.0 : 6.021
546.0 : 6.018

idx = 7.3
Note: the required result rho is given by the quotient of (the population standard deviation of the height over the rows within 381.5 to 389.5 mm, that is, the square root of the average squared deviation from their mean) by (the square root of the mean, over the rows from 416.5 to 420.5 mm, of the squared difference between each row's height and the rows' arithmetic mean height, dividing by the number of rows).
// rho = 5.0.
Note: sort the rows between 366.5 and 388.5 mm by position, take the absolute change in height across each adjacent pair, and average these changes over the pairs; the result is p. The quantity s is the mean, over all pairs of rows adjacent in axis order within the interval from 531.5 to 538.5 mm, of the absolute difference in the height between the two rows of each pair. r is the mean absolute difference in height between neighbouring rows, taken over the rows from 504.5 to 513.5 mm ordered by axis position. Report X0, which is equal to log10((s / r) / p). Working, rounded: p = 0.151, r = 0.07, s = 0.15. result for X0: 1.15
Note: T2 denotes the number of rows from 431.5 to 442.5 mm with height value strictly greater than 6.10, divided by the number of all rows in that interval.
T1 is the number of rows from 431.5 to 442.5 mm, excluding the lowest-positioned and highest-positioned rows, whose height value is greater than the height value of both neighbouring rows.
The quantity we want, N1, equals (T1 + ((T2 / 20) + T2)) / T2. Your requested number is 7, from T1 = 3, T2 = 0.55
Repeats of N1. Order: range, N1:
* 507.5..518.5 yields 9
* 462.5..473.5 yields 12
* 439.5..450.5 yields 6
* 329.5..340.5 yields 3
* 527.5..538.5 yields 34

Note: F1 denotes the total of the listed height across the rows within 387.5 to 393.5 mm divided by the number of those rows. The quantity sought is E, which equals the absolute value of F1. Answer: 4.10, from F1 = 4.10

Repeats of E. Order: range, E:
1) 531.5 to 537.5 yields 5.93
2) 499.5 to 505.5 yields 6.12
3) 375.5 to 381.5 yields 3.31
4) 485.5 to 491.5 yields 6.20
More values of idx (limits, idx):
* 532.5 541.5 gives 6.1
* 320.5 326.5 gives 7.3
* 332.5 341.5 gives 6.7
